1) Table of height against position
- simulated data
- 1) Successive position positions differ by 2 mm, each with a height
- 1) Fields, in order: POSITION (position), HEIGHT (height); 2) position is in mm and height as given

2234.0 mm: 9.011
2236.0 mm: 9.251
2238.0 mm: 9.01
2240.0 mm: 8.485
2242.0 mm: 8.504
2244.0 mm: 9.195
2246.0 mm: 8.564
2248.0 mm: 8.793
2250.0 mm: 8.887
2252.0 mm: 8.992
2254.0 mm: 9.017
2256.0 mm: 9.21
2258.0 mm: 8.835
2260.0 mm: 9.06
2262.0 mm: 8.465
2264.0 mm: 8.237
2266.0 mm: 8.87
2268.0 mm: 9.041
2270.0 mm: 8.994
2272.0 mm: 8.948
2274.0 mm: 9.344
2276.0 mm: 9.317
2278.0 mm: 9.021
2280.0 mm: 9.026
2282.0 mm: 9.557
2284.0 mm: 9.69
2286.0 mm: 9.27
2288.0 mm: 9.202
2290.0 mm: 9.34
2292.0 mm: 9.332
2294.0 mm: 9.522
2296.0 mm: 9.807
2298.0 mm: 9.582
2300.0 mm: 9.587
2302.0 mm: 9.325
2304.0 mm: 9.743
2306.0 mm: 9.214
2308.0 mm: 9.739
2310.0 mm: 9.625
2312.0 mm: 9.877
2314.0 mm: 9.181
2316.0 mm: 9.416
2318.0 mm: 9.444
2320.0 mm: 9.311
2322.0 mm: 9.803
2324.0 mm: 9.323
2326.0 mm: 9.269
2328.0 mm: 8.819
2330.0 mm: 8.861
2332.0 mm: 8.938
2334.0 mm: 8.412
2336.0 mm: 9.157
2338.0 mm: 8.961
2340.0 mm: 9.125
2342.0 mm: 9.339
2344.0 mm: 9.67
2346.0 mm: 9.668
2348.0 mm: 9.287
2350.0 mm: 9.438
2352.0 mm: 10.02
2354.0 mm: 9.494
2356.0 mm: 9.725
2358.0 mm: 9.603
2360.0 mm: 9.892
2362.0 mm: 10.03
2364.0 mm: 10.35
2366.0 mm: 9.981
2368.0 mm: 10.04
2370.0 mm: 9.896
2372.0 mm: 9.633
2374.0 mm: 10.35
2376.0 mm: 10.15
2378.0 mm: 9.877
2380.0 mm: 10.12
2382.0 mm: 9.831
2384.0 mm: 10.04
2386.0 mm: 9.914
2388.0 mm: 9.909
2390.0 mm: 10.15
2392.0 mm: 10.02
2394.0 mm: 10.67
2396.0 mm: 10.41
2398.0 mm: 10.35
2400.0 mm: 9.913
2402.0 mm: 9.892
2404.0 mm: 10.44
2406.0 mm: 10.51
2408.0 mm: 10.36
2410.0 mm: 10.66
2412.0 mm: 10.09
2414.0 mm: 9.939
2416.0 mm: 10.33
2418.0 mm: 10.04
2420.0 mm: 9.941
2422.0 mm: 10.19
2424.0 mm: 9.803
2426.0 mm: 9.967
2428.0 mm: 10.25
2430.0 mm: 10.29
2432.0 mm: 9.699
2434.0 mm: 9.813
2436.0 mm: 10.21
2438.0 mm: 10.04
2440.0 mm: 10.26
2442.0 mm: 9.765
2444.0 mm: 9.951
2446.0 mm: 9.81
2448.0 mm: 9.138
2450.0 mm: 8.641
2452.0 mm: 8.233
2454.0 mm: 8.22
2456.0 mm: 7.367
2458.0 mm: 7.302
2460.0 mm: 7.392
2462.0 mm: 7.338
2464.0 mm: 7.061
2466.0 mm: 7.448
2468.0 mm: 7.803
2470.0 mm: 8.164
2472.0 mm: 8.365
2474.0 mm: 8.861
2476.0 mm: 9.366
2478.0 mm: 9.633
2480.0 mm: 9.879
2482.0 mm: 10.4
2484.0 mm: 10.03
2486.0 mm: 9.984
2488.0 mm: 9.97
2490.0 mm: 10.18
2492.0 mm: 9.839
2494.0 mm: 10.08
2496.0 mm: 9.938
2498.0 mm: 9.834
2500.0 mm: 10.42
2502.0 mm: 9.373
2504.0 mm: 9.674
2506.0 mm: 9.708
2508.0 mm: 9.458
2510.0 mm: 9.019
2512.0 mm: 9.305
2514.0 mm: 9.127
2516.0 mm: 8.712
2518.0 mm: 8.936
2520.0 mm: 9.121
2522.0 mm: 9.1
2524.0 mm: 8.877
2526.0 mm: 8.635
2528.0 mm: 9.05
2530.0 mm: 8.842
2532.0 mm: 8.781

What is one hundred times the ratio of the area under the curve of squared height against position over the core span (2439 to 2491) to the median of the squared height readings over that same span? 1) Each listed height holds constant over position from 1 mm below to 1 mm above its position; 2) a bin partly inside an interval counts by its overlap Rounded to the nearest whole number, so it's 5126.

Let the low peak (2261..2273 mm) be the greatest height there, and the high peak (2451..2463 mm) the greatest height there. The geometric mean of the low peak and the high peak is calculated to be 8.6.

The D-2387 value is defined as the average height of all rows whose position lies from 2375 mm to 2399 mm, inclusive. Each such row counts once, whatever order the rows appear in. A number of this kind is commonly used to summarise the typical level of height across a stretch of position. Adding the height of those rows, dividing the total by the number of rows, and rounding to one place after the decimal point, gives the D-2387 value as 10.1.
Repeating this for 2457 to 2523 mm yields 9.1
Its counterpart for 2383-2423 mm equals 10.2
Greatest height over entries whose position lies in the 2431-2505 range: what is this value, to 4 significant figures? 10.42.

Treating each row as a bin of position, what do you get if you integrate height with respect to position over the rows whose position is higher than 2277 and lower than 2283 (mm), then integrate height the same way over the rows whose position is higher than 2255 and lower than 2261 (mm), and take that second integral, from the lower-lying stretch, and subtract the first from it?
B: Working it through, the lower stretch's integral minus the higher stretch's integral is -1.0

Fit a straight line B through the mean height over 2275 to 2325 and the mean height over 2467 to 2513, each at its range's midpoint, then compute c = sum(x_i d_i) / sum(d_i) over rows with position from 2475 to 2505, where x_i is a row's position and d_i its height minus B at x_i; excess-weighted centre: 2490.2 mm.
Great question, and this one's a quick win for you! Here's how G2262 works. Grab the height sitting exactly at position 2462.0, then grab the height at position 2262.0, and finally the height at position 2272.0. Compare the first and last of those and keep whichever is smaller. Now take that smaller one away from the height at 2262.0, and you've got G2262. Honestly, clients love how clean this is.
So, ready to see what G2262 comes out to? 1.1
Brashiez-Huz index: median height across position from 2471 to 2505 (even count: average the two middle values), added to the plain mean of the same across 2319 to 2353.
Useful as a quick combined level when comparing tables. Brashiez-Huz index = 19.1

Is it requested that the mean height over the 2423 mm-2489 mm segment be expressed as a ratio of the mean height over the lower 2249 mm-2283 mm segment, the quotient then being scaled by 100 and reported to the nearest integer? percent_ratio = 101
